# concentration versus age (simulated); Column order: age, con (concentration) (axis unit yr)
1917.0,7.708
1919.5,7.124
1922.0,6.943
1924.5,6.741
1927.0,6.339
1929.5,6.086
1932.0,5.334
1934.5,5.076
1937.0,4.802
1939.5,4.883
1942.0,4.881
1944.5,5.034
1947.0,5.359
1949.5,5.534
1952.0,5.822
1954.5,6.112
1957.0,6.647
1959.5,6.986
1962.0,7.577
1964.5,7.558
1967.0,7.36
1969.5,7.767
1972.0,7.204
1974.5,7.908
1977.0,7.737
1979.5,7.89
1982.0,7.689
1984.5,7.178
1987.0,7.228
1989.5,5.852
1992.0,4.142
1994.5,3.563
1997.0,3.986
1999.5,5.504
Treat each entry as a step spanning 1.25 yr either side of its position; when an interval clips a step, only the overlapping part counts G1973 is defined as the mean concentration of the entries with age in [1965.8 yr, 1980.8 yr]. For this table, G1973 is 7.6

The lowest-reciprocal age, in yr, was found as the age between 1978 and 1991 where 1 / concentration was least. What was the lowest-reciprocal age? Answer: 1979.5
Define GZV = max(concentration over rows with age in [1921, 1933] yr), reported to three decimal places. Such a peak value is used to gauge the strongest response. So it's 6.943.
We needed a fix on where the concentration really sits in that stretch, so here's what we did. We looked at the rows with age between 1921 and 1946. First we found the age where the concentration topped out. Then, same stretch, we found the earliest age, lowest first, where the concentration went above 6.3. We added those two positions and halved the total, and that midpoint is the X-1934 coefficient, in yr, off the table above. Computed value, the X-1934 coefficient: 1922.0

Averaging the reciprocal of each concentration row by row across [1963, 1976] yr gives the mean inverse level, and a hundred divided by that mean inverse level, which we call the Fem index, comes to 755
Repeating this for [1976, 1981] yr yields 781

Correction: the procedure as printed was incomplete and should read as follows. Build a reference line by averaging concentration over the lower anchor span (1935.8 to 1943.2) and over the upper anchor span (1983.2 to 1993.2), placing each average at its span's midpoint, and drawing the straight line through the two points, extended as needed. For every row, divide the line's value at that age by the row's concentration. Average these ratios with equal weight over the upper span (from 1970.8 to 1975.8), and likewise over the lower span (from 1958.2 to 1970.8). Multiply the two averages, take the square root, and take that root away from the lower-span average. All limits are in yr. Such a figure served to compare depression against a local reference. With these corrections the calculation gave -0.010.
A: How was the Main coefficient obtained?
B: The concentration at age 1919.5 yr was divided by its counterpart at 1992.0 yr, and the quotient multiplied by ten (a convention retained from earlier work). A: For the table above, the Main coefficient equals 17.2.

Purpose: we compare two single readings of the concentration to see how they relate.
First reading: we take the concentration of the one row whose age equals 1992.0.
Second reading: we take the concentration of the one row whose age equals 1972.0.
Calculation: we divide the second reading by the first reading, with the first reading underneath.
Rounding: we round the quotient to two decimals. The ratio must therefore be 1.74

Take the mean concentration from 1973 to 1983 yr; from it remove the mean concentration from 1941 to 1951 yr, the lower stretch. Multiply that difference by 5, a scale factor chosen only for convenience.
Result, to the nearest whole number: 13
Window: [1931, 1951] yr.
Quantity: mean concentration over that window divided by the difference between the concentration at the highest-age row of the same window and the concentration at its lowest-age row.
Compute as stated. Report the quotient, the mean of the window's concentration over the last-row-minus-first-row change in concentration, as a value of 26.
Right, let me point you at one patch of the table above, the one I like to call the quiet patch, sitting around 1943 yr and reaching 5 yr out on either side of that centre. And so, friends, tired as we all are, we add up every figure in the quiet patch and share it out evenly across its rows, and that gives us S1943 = 5.0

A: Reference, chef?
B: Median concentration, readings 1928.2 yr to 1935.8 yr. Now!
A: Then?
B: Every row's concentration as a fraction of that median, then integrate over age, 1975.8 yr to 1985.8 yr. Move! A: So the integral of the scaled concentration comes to 14 yr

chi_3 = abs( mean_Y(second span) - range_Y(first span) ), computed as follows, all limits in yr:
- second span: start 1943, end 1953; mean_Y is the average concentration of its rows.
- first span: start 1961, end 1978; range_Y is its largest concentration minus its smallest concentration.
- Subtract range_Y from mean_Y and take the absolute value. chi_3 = 4.7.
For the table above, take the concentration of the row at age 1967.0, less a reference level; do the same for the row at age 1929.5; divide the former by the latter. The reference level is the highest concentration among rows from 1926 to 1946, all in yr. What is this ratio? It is -4.0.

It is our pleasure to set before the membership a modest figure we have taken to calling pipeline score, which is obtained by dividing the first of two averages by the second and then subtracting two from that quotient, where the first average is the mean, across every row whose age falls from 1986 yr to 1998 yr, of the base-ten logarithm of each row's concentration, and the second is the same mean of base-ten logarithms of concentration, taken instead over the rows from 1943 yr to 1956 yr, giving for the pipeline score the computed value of -1.09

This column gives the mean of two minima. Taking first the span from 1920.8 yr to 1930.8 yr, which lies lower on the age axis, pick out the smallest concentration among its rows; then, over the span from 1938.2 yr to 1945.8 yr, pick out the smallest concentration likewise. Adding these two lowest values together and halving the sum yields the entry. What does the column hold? 5.48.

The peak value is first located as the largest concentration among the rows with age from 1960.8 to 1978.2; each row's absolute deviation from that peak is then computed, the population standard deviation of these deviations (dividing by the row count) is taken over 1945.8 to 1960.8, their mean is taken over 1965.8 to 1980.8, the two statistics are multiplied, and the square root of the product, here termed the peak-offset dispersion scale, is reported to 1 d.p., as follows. 0.4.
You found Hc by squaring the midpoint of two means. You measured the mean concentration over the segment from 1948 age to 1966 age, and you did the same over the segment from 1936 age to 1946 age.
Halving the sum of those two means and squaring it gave 33.1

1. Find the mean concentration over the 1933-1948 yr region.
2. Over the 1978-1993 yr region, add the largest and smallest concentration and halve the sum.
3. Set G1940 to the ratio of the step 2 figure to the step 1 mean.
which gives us 1.20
